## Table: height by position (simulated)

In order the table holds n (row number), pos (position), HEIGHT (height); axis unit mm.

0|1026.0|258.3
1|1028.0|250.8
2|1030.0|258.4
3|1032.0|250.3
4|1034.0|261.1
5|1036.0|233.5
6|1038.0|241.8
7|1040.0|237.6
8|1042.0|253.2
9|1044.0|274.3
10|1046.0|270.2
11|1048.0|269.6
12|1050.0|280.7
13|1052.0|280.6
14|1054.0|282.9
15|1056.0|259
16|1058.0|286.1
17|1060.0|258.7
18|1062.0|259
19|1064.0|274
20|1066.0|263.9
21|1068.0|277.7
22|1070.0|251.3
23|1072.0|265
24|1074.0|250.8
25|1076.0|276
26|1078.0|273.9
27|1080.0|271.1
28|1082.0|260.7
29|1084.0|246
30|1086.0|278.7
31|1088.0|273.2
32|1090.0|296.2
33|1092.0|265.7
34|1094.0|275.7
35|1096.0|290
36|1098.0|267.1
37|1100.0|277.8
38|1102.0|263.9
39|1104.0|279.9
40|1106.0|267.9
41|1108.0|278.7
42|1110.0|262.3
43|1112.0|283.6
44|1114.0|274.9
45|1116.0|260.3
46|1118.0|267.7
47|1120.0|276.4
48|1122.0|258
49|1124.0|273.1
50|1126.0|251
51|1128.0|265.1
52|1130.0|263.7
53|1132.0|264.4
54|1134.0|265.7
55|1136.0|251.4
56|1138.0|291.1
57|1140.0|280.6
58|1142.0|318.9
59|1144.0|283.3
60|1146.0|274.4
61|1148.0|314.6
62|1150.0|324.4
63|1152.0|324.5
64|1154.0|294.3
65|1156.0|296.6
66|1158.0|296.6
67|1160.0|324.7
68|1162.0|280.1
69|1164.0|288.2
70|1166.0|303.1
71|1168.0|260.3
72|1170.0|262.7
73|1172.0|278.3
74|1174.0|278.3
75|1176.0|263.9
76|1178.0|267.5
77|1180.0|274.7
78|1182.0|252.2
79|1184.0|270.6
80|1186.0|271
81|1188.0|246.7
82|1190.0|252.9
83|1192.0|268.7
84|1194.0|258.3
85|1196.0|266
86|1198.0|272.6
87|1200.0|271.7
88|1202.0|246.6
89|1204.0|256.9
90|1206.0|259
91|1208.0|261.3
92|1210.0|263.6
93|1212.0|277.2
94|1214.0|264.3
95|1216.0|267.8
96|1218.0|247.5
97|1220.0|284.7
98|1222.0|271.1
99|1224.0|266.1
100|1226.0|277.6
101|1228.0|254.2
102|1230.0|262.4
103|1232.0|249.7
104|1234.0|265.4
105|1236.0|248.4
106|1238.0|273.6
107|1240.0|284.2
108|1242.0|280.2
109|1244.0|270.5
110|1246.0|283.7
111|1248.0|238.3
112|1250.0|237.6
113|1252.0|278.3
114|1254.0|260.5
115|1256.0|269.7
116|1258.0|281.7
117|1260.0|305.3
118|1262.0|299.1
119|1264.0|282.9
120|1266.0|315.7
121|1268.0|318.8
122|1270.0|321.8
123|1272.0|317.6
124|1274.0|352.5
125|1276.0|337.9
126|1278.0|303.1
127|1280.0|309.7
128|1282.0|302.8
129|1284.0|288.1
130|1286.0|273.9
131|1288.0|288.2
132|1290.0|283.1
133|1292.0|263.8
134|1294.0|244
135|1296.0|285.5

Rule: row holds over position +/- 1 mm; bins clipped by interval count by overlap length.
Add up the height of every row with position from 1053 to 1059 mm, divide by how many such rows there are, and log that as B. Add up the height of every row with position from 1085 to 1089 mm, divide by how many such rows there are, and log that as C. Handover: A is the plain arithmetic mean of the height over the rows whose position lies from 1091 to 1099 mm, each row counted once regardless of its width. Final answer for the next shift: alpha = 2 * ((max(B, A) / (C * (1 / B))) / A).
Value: 2.0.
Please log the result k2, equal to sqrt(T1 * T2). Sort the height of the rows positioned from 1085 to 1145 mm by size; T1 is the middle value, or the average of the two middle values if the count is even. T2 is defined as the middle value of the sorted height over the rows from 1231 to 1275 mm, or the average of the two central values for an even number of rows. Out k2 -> 277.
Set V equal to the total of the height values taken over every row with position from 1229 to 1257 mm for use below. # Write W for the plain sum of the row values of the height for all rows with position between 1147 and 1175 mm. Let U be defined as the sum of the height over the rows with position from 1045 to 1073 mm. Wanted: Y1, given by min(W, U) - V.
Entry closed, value 76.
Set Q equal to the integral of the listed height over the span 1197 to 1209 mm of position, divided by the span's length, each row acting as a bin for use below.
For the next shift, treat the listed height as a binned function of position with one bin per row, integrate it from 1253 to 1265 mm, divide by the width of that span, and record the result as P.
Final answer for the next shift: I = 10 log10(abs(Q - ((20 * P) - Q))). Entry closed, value 37.1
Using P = 283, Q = 261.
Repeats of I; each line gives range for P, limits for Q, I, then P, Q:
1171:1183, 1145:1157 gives 36.8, 269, 305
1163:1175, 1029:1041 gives 37.1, 278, 247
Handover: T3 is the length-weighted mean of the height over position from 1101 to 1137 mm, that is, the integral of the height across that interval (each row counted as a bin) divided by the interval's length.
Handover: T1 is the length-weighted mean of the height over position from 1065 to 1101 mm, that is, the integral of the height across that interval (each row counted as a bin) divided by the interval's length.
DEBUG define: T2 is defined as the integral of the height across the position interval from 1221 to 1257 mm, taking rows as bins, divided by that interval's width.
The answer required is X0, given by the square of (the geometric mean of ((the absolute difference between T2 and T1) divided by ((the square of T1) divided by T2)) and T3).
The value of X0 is 5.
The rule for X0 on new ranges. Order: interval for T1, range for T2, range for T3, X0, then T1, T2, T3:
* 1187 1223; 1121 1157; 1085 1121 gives 22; 263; 283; 274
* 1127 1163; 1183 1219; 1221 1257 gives 23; 290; 262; 265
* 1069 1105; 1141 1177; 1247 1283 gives 27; 270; 293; 296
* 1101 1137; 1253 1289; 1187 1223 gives 38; 267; 302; 263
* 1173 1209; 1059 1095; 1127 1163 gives 5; 263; 268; 290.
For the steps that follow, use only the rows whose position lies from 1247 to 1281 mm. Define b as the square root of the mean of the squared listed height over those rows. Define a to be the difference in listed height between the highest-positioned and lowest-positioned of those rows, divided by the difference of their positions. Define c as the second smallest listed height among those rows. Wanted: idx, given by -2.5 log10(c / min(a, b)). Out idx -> -5.1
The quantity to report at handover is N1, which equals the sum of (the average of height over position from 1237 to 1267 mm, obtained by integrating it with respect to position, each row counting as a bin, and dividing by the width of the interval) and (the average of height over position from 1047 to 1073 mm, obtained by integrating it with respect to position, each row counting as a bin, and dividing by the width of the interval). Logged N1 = 547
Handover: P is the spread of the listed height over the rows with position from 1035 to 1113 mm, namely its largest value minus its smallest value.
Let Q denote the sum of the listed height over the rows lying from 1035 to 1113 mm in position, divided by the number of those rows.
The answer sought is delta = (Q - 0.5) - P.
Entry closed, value 205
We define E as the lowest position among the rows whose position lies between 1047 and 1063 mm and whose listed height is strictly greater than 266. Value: 1048.0 mm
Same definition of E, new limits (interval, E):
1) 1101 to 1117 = 1104.0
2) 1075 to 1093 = 1076.0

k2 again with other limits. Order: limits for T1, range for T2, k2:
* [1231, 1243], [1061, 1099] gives 270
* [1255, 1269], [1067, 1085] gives 282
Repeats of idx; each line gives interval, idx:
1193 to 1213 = -6.0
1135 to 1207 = -8.4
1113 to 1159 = -6.8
